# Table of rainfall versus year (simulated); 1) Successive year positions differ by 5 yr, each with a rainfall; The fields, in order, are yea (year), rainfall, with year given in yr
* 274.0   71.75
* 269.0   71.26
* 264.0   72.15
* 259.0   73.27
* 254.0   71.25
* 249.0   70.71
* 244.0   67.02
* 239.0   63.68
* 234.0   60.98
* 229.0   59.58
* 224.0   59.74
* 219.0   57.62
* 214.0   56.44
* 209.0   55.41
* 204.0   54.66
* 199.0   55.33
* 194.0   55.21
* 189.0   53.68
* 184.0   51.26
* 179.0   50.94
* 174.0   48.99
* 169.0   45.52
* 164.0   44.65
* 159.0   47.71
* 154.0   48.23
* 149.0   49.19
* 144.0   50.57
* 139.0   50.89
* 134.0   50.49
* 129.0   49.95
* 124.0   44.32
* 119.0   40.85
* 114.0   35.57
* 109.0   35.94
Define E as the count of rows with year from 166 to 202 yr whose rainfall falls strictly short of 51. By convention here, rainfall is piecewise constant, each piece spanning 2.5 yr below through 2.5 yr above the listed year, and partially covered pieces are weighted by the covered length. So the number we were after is 3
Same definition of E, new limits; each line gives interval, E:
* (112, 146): 7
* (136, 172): 7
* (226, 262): 0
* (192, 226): 0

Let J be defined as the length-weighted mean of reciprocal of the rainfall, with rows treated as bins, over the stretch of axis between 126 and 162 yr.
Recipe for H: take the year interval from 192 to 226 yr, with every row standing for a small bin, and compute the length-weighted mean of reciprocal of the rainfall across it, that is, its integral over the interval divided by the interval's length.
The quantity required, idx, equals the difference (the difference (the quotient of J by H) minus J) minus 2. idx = -0.9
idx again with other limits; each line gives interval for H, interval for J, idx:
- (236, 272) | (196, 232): -0.8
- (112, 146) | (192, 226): -1.2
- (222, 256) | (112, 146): -0.6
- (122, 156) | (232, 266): -1.3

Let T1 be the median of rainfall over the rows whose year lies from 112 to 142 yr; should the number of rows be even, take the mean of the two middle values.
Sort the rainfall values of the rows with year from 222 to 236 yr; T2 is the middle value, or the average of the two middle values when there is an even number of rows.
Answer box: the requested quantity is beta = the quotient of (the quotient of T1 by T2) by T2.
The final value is 0.013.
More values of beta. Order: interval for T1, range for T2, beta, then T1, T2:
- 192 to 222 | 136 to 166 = 0.023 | 55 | 49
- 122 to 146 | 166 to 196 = 0.019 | 50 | 51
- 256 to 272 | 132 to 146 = 0.028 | 72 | 51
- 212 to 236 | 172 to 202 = 0.022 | 60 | 52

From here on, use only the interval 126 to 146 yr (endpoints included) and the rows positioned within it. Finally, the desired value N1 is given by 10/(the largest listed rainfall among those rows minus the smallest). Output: 10.6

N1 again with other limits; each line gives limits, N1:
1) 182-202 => 2.5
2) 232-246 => 1.7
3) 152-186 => 1.5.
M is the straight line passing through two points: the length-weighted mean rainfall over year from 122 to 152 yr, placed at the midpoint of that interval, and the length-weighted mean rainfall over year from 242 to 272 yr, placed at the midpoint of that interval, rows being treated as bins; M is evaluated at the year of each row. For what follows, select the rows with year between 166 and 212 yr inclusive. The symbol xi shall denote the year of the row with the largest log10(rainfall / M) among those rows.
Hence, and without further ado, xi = 194.0 yr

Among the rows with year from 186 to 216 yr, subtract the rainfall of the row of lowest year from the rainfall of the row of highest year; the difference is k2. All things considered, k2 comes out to 2.8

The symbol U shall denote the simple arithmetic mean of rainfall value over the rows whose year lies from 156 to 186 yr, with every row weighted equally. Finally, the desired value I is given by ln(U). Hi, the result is 3.87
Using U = 48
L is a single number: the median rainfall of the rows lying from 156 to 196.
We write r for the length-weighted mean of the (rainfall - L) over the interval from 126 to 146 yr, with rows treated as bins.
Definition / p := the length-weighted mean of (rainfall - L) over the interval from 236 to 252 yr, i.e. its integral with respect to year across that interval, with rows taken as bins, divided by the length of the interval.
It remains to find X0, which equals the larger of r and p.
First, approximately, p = 17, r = 0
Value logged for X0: 17.1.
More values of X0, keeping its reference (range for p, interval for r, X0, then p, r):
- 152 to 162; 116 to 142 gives -2.2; -2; -3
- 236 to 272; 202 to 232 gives 19.8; 20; 7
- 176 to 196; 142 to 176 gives 2.7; 3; -2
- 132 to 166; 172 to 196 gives 2.0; -1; 2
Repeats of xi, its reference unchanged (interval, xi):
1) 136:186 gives 139.0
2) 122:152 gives 129.0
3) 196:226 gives 224.0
